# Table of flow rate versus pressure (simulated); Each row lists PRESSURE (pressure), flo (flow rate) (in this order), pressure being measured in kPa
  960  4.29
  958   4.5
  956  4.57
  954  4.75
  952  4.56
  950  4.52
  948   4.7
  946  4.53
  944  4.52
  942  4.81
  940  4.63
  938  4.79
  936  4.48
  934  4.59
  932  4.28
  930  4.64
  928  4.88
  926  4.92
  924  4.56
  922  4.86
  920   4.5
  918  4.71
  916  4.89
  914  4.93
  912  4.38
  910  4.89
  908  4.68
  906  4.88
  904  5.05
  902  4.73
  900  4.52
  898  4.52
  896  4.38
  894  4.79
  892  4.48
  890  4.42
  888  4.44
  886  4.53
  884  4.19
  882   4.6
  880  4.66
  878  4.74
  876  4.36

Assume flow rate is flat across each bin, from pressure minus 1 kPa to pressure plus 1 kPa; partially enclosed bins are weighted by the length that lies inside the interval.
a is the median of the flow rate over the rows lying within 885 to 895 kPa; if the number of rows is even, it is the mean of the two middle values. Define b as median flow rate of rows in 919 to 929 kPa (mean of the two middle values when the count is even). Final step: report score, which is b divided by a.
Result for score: 1.08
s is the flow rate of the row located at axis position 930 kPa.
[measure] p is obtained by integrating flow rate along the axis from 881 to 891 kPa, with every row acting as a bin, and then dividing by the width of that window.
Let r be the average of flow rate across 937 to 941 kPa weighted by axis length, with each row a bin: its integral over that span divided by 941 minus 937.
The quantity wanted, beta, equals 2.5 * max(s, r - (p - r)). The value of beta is 12.5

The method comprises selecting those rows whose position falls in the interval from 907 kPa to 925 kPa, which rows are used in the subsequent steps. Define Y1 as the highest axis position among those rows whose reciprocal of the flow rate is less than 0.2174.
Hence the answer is 922 kPa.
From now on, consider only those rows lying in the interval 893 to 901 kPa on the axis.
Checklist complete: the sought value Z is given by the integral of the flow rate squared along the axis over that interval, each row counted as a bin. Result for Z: 166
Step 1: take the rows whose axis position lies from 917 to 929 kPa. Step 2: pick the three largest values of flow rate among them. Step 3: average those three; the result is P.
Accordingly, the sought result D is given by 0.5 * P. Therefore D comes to 2.44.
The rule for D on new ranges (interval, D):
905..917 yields 2.45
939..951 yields 2.36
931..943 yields 2.37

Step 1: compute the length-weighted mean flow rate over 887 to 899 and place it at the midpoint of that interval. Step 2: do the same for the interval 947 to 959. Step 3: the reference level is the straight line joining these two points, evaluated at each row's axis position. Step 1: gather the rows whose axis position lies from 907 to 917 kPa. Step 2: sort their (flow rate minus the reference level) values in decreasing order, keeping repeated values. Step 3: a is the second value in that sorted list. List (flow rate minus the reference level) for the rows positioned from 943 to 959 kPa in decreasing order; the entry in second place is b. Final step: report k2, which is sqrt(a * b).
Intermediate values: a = 0.358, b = 0.11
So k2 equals 0.20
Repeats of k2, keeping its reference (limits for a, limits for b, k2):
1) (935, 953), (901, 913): 0.28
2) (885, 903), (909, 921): 0.27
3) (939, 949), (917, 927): 0.18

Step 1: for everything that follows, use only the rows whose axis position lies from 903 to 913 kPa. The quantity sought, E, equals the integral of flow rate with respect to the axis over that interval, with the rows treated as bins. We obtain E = 47.8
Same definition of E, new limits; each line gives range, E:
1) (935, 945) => 46.5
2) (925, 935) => 46.6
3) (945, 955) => 46.1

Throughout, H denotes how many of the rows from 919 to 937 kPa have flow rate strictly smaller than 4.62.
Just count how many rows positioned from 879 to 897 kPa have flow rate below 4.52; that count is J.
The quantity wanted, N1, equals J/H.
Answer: 1.0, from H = 5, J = 5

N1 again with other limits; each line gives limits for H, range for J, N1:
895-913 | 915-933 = 0.5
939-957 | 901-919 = 0.2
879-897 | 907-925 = 0.3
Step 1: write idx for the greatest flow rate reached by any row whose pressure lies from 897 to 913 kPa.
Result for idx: 5.05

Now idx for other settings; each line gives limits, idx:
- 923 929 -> 4.92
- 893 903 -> 4.79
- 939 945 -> 4.81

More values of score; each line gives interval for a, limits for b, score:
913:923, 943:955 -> 0.94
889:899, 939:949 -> 1.03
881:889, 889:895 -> 1.00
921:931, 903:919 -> 1.01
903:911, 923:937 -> 0.94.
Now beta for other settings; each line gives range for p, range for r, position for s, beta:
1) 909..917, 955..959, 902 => 11.8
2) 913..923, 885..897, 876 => 10.9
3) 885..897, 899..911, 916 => 12.7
